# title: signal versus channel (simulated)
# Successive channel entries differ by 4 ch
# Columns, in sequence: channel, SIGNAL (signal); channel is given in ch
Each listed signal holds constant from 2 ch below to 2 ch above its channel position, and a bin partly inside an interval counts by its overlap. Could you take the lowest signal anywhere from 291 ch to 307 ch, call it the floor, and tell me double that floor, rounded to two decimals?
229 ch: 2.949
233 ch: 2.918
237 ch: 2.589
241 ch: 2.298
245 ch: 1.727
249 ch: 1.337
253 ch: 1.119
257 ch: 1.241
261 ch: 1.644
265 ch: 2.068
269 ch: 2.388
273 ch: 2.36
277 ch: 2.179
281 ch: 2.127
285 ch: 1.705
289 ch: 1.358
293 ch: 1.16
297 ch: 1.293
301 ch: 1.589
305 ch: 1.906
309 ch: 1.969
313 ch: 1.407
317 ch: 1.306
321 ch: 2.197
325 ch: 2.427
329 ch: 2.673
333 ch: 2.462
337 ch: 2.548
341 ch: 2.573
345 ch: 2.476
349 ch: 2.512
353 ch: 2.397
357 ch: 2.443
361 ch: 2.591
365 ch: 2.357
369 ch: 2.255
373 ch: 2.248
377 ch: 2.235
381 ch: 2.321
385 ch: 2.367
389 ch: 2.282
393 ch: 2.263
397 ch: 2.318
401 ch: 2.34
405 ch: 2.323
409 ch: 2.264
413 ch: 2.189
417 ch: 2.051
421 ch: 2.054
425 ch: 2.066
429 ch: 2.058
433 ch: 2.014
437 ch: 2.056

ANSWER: 2.32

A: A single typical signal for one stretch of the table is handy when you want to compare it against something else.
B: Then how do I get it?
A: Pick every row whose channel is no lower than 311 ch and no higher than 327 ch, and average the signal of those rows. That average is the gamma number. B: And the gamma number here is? 1.8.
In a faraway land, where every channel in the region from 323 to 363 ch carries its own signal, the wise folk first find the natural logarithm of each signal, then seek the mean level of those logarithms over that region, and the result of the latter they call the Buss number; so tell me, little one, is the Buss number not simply 0.92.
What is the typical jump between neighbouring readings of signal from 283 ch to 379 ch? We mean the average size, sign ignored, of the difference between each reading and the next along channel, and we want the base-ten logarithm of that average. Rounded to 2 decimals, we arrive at -0.71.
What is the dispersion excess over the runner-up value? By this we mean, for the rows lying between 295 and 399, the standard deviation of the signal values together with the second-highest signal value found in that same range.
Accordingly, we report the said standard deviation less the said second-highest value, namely -2.2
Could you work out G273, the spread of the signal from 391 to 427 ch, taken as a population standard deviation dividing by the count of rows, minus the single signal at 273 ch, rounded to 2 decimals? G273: -2.25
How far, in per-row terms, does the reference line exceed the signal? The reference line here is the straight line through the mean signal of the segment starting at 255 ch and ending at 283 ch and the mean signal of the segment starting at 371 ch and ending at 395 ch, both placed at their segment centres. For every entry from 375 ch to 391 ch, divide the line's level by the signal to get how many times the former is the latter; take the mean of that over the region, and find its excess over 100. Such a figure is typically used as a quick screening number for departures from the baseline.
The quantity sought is -99.0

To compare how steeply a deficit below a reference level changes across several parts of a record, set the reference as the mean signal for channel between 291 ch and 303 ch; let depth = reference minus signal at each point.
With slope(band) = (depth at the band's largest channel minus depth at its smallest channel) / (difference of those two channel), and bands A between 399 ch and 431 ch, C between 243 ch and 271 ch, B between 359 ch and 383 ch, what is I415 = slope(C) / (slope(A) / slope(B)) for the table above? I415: -0.04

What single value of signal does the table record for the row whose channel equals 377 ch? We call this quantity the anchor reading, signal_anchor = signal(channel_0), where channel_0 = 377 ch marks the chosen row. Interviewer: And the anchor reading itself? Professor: 2.235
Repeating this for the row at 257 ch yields 1.241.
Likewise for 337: 2.548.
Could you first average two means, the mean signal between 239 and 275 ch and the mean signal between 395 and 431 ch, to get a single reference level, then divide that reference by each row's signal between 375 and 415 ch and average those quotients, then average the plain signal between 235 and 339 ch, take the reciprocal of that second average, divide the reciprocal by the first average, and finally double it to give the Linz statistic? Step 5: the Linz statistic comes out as 1.22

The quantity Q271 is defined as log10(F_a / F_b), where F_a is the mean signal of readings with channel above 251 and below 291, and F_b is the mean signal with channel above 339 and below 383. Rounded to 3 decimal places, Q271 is -0.121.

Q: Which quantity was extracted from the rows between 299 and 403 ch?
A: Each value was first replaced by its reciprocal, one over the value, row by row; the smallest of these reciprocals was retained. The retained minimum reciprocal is 0.374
